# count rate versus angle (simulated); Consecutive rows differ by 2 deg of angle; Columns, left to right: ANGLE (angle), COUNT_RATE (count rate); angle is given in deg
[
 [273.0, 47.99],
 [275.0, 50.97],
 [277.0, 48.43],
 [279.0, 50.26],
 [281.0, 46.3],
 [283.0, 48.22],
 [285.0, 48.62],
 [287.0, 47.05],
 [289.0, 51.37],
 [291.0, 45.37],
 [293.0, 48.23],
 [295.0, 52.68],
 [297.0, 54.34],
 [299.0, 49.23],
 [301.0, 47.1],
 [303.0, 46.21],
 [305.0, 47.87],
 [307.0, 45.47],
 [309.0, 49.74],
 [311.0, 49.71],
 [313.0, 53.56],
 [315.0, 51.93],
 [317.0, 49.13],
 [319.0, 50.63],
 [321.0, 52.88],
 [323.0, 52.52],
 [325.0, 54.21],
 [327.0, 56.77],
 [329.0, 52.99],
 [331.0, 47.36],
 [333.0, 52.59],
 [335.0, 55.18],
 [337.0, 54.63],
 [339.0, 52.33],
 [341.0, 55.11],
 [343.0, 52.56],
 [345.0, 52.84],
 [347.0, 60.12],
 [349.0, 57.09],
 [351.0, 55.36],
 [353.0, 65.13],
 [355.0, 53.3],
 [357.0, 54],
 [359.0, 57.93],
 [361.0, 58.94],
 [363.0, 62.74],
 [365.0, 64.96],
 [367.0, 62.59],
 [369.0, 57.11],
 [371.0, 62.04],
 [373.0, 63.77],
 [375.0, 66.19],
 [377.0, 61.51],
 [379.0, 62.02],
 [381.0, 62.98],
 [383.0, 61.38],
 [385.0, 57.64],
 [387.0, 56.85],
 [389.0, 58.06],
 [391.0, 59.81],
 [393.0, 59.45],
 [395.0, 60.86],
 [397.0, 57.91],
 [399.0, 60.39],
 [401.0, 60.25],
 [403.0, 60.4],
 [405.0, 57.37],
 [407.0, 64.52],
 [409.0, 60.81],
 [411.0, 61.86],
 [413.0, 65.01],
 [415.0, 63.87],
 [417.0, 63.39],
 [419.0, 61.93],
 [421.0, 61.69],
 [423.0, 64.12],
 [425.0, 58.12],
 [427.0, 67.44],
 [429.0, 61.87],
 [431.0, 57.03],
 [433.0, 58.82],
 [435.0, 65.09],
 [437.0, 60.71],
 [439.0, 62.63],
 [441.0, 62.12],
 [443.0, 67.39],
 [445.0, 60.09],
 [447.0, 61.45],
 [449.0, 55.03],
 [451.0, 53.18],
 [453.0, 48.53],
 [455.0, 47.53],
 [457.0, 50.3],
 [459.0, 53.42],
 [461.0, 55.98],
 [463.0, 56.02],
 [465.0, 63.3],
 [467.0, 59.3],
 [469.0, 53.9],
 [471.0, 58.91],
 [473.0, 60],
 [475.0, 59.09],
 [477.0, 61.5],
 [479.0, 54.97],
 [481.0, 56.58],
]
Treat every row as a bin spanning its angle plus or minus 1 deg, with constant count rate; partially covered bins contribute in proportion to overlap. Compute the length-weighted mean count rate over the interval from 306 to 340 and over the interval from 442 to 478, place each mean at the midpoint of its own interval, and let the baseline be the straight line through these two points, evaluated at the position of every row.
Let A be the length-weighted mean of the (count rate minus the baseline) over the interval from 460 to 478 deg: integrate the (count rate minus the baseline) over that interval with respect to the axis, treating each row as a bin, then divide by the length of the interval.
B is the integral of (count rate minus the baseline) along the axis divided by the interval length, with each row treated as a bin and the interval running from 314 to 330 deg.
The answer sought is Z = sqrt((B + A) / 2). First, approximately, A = 1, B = 0.8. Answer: 1.0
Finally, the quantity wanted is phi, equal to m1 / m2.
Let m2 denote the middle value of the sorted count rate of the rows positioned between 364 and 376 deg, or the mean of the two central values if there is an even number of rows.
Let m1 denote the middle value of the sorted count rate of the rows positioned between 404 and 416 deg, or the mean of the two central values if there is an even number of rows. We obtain 1.00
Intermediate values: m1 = 62.9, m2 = 63.2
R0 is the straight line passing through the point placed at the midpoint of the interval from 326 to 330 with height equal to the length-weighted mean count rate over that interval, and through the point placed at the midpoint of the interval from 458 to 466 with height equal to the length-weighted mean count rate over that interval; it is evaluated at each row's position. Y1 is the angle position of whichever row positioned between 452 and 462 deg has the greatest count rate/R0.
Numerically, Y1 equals 461.0 deg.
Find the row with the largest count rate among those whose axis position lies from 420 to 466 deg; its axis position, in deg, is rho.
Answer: 427.0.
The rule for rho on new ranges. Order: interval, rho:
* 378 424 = 413.0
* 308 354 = 353.0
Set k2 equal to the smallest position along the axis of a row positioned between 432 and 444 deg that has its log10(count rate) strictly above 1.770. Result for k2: 435.0 deg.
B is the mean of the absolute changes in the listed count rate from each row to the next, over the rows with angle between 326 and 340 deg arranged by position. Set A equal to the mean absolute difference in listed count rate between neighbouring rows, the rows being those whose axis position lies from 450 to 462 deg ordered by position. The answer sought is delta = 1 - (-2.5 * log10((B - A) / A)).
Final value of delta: -0.82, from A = 2.8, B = 3.3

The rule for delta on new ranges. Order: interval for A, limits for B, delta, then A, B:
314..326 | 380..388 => -0.81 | 1.7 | 2.0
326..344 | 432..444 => -1.02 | 3.2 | 3.7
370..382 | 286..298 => 0.85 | 2.1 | 3.9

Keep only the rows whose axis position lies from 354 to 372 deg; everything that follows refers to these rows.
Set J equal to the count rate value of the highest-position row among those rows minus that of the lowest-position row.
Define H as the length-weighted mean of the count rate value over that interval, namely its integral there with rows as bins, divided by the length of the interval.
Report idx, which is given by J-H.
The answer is -51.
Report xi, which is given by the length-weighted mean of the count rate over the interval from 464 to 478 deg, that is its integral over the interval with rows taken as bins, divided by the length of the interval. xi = 59.4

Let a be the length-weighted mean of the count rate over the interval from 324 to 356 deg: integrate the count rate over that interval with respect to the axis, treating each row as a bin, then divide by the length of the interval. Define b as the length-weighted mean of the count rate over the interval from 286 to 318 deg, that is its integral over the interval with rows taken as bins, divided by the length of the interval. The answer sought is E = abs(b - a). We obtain 5.5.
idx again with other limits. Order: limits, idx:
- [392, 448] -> -60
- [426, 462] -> -70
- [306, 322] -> -43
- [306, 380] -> -39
